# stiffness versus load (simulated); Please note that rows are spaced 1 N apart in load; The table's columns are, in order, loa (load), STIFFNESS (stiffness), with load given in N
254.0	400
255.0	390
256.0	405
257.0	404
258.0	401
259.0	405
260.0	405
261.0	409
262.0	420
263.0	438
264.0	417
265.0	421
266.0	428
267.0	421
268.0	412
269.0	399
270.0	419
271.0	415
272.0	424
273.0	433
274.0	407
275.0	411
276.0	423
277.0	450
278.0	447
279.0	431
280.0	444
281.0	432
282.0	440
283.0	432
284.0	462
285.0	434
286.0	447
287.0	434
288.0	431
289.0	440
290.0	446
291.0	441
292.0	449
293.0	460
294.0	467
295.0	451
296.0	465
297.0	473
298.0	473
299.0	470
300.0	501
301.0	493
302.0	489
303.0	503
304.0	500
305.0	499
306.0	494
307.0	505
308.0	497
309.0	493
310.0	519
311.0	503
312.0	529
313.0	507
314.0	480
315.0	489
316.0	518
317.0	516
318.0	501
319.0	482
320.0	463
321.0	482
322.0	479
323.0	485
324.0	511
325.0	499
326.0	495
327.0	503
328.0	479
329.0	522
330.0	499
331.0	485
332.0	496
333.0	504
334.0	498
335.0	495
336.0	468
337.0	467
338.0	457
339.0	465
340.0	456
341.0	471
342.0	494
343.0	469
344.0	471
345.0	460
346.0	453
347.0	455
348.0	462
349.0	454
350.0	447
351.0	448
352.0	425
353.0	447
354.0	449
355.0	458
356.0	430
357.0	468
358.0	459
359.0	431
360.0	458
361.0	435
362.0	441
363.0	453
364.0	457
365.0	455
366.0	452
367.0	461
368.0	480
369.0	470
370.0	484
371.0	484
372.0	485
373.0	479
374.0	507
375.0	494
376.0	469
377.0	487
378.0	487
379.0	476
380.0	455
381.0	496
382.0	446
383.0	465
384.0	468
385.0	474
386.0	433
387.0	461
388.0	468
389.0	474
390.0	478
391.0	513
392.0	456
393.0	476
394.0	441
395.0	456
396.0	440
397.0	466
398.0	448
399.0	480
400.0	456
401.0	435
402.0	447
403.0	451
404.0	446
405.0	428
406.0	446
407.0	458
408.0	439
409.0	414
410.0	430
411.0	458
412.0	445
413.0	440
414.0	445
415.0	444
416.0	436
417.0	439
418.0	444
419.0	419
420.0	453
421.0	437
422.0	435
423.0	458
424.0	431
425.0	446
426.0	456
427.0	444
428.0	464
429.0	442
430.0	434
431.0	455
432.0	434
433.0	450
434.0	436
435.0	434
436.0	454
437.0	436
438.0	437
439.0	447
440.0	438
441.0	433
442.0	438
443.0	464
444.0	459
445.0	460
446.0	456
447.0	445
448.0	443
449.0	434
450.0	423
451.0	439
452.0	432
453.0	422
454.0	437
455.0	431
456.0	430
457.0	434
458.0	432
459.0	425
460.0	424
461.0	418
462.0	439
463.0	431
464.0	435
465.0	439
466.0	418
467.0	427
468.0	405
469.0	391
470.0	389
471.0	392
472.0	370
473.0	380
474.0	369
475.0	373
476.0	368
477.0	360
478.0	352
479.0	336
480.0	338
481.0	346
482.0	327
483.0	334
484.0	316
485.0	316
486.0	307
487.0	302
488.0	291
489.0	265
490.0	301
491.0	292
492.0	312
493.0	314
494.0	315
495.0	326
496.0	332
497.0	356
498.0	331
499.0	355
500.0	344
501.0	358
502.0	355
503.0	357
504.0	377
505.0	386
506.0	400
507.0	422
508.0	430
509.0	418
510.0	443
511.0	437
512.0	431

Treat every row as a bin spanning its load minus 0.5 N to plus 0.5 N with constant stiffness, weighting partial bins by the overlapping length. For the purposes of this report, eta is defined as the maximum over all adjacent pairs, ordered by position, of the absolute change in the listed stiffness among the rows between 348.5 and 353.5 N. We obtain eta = 23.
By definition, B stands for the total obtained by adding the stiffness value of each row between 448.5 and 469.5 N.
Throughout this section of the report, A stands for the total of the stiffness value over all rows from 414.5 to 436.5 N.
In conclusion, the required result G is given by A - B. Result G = 779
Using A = 9745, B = 8966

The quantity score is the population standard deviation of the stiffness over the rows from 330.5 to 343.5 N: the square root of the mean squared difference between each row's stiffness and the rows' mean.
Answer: 16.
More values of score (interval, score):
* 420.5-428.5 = 11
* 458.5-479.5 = 31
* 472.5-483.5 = 17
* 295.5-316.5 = 16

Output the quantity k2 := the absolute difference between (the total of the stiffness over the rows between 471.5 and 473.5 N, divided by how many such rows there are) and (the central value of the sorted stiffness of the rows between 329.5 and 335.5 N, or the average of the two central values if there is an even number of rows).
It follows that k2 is 122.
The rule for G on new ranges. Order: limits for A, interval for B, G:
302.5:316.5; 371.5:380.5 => 2697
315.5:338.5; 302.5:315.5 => 4786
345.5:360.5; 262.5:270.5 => 3389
